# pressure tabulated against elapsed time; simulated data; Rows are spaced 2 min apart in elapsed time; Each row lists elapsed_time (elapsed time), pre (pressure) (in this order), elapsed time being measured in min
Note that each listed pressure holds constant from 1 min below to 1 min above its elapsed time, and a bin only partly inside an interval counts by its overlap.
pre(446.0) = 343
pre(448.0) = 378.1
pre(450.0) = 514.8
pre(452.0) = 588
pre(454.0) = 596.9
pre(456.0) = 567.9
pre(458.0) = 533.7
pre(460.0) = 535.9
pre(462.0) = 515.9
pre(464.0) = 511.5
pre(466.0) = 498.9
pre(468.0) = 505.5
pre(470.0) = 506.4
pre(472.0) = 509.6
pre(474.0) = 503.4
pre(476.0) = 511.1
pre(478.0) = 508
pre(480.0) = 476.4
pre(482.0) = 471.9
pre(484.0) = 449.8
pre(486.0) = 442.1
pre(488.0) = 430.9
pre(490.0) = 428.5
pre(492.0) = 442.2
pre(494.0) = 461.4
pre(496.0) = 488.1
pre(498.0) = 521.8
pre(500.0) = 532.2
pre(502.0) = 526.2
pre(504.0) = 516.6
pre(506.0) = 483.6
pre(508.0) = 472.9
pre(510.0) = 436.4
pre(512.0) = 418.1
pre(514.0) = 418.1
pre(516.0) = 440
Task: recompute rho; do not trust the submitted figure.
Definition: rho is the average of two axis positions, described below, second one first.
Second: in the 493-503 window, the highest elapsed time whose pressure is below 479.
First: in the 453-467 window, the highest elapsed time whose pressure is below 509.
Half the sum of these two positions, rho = 480 min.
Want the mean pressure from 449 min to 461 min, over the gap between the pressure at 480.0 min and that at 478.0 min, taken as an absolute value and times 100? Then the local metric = 1760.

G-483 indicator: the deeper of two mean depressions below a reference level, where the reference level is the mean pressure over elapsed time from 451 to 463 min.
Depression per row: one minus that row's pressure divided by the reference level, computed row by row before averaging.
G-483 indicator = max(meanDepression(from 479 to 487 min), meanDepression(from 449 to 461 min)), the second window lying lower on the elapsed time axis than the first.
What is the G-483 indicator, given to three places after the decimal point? 0.173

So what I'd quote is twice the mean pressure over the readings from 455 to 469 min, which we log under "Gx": 1048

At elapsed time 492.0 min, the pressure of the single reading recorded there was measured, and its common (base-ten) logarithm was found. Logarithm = 2.65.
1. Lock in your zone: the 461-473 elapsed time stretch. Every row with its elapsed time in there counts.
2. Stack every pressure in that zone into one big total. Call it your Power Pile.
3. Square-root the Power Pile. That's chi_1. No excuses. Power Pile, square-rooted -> 55.2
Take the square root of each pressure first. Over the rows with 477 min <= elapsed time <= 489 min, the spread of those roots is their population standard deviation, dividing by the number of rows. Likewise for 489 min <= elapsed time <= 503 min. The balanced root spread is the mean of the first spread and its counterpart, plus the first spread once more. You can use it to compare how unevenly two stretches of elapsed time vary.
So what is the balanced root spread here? 1.34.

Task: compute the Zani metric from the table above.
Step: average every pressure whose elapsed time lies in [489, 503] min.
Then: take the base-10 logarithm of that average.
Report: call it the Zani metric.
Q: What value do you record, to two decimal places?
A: 2.69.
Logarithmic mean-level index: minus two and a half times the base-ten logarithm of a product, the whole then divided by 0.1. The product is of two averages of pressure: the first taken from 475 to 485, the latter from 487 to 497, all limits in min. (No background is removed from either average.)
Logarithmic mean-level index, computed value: -133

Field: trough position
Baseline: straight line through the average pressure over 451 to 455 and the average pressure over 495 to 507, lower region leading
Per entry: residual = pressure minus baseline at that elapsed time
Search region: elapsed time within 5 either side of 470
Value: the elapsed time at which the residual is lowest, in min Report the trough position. 466.0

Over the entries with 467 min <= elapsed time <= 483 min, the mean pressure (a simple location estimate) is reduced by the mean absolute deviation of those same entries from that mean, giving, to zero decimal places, 487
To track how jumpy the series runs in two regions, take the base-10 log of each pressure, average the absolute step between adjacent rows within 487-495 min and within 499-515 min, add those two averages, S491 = 0.026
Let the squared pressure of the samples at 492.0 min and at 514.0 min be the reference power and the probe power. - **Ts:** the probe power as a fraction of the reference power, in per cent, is 89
